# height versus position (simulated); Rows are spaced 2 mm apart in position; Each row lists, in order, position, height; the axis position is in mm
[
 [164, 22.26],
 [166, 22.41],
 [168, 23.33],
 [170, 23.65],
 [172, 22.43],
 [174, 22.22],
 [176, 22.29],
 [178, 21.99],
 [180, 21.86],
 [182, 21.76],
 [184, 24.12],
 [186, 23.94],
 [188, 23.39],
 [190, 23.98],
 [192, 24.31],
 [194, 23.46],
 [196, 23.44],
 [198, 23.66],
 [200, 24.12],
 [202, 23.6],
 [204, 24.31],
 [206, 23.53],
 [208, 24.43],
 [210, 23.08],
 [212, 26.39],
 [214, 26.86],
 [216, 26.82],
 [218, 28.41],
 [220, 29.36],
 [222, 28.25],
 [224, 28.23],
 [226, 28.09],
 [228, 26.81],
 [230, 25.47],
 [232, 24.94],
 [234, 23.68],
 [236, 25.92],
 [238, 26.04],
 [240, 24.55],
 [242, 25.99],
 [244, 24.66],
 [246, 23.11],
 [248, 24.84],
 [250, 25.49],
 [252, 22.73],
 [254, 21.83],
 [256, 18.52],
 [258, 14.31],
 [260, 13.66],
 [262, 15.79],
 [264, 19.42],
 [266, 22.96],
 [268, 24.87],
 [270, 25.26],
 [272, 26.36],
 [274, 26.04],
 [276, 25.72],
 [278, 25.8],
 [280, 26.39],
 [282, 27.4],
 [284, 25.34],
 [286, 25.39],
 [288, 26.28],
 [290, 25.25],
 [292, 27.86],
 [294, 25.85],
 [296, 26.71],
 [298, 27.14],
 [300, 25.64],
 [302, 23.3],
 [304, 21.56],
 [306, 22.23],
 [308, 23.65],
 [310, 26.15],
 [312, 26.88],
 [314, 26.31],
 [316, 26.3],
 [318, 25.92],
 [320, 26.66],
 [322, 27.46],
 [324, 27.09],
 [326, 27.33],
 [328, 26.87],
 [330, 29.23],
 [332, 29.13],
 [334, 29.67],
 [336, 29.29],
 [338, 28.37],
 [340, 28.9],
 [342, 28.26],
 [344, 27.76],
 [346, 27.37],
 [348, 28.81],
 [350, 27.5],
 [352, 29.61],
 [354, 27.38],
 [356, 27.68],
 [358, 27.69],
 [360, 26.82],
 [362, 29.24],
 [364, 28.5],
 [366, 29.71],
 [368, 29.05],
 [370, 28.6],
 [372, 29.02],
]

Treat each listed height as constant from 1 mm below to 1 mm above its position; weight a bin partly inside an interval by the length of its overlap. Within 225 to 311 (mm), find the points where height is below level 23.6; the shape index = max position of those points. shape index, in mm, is 306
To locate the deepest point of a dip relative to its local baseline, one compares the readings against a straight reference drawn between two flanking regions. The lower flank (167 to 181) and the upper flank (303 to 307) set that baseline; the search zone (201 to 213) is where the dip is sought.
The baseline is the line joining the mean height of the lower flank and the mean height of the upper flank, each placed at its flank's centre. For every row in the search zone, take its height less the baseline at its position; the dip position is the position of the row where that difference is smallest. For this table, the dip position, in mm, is 210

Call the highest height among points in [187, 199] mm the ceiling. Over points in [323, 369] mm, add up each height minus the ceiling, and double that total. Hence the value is 184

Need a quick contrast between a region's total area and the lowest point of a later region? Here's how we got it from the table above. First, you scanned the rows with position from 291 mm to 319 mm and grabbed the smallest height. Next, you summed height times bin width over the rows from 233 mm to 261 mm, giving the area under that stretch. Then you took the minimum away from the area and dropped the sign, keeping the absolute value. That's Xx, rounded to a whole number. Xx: 609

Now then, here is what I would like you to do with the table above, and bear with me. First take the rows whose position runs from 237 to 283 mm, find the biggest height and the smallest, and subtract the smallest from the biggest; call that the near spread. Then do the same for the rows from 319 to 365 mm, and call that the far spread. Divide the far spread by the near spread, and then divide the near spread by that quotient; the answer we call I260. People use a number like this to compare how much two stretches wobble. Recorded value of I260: 63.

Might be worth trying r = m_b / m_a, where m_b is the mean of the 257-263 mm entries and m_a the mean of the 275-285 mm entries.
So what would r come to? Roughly 0.56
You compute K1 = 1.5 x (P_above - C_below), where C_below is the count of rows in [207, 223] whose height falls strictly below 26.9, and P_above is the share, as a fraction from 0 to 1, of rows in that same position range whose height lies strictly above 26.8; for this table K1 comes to -6.6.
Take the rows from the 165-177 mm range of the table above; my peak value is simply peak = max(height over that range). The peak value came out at 23.65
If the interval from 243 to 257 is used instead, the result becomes 25.49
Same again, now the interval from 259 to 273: 26.36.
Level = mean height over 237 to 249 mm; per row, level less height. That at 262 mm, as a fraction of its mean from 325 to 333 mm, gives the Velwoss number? -2.8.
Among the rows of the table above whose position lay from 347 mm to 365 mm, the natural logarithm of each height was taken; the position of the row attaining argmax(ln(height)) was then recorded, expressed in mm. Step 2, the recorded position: 352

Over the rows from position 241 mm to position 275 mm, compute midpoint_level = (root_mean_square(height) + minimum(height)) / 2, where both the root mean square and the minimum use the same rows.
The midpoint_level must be 18.1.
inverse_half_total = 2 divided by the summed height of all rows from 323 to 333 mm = 0.0143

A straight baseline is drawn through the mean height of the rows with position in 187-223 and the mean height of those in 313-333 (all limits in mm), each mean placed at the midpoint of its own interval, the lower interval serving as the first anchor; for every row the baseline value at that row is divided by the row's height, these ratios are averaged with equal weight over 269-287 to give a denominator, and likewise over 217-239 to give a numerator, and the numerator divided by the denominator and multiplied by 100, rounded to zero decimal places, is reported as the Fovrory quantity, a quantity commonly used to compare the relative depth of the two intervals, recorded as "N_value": 94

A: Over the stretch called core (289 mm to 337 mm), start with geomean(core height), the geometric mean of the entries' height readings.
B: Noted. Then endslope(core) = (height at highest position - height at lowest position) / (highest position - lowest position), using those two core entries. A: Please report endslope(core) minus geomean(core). -26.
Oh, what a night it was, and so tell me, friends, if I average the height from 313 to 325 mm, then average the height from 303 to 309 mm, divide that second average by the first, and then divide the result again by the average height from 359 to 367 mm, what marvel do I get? 0.030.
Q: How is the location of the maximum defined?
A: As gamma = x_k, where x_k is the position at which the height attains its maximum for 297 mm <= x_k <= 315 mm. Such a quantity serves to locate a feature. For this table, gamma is 298 mm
